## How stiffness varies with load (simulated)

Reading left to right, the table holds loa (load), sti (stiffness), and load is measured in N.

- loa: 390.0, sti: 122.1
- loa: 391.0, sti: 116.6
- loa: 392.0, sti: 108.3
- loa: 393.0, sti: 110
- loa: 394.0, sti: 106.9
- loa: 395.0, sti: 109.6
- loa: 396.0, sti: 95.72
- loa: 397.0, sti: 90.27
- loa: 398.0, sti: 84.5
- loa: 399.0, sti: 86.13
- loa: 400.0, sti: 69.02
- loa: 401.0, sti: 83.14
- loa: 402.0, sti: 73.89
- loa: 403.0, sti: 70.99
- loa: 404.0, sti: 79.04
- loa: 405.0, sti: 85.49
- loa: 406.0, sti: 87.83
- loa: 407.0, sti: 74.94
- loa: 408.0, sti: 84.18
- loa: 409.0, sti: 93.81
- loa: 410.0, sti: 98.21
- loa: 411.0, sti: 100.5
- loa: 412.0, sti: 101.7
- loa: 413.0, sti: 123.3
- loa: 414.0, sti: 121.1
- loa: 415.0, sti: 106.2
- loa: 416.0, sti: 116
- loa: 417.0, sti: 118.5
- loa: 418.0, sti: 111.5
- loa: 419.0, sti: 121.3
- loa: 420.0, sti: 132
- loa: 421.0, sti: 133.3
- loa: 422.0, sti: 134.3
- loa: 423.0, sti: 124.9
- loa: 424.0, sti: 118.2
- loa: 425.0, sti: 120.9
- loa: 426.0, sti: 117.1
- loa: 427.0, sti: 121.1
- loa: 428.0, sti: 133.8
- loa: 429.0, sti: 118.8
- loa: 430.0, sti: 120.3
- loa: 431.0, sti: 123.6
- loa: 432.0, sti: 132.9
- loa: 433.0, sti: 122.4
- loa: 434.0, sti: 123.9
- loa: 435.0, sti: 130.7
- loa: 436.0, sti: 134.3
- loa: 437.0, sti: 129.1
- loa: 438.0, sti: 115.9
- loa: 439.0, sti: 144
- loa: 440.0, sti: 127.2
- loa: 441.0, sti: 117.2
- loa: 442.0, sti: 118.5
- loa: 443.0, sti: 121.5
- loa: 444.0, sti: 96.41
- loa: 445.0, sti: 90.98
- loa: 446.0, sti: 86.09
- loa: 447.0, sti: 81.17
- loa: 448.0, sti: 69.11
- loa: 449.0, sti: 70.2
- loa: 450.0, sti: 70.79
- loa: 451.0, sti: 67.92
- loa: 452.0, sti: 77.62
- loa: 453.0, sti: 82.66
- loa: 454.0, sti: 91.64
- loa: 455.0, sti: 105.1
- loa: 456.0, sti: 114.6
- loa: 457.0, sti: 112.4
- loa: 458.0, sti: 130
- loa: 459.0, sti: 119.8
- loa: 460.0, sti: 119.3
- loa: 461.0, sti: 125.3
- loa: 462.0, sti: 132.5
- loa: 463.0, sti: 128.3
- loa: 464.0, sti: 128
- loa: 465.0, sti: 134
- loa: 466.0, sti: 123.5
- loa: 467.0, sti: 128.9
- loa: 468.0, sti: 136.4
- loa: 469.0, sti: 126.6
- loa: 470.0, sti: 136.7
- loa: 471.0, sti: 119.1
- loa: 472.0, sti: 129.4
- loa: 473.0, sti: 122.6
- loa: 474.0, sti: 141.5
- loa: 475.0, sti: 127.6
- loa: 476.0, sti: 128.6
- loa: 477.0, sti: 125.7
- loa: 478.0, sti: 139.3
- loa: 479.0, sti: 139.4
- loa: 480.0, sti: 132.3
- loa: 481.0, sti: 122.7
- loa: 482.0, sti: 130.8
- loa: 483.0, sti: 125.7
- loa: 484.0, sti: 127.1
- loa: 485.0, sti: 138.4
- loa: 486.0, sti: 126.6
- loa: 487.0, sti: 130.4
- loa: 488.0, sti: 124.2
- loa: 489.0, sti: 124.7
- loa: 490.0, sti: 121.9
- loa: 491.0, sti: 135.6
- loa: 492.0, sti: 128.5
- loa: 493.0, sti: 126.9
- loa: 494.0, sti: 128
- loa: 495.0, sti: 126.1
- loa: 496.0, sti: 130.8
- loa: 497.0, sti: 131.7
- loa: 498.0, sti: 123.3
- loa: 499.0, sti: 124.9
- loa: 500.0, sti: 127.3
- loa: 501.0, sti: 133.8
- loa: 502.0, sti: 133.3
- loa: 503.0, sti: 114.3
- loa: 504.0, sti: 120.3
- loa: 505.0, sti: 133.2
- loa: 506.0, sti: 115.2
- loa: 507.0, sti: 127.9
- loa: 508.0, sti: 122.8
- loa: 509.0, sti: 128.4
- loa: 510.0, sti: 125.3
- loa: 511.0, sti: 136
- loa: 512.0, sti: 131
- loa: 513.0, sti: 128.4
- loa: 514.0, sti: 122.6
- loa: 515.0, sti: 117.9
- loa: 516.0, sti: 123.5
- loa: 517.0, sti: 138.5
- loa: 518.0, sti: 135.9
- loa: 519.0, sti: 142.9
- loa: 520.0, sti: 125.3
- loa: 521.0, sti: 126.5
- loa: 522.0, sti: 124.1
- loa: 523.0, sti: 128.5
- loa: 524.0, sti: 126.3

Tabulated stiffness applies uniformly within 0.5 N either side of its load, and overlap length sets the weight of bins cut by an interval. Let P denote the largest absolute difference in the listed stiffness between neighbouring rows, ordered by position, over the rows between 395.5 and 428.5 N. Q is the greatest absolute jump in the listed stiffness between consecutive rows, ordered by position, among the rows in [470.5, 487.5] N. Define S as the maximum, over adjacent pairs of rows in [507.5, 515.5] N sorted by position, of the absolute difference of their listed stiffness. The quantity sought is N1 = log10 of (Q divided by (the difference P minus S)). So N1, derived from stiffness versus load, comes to 0.24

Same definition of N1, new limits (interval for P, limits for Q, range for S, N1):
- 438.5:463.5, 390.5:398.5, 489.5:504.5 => 0.36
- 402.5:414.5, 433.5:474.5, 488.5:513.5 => 1.03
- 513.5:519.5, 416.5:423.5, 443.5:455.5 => 0.84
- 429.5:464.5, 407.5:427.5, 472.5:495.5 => 0.37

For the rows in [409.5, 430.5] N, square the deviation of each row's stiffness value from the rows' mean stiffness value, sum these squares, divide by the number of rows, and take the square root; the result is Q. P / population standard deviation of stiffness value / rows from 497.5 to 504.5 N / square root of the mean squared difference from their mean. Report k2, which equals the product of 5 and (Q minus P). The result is 19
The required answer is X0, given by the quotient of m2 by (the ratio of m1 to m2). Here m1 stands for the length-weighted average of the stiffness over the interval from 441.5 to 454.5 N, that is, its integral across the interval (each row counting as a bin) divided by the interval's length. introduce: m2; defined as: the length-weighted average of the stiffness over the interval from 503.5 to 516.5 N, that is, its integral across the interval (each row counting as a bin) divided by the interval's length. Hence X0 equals 182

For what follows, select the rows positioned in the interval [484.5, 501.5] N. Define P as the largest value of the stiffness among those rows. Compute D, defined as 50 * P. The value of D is 6920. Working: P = 138.4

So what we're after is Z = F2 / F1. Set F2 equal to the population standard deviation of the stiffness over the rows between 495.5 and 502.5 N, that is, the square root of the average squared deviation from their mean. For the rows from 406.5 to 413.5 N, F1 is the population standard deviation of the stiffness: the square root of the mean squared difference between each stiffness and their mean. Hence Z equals 0.3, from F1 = 14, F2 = 4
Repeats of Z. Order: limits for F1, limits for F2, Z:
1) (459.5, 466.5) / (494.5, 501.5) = 0.8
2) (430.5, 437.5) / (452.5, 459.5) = 3.4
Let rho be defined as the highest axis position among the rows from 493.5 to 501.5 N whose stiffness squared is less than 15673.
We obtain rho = 499.0 N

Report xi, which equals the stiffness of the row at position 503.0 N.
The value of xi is 114.3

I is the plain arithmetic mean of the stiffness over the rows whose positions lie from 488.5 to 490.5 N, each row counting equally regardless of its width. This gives 123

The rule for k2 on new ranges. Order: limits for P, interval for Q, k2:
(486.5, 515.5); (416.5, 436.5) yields 6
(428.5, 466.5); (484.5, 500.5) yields -86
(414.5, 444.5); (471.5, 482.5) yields -15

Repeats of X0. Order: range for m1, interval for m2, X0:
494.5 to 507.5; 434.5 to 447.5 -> 104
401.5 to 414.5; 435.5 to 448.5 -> 132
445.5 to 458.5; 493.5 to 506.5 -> 179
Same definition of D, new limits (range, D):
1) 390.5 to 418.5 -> 6165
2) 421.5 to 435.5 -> 6715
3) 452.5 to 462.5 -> 6625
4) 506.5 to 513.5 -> 6800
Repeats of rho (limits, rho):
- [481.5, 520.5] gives 516.0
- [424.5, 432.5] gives 431.0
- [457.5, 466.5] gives 466.0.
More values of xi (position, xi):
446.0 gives 86.09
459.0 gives 119.8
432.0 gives 132.9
